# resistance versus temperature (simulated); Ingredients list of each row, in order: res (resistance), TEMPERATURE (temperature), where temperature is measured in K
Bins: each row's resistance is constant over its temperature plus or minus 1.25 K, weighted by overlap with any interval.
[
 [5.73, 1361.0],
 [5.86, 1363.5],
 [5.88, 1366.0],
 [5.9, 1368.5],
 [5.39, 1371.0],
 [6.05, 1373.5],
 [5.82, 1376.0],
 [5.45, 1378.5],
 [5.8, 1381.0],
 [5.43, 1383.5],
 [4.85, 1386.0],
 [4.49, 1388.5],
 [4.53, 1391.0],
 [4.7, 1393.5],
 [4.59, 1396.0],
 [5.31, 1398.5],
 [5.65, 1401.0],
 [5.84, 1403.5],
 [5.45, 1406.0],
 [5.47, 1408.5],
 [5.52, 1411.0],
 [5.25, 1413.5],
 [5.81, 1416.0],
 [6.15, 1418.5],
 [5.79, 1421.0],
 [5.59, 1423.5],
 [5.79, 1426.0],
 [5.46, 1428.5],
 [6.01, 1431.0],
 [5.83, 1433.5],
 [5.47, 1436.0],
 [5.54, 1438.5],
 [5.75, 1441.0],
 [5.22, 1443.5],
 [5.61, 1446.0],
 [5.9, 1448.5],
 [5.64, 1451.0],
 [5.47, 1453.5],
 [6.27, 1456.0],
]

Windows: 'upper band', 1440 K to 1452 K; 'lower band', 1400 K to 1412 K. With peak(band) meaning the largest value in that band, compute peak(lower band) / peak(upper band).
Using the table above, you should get 0.99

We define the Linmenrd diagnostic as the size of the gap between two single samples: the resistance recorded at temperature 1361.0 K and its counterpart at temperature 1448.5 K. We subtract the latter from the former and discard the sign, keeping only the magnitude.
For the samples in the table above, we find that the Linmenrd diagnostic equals 0.17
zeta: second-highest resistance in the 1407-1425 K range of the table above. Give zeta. 5.81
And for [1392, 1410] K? 5.65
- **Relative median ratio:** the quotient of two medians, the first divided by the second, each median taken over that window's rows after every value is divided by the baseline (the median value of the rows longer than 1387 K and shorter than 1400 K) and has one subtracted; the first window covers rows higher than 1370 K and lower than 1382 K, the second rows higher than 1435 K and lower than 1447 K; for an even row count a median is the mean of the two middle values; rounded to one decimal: 1.3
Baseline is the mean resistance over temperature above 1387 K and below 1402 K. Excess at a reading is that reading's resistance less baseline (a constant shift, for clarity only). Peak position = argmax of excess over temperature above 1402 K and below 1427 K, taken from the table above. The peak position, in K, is 1418.5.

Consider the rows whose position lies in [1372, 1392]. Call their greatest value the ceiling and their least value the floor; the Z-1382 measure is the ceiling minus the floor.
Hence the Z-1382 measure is 1.56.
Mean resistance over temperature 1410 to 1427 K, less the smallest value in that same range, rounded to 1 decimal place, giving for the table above 0.5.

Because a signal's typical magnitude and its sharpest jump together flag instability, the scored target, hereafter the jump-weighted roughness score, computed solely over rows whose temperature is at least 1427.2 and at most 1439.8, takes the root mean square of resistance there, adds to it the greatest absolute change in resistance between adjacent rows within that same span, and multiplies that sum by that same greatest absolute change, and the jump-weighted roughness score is 3.42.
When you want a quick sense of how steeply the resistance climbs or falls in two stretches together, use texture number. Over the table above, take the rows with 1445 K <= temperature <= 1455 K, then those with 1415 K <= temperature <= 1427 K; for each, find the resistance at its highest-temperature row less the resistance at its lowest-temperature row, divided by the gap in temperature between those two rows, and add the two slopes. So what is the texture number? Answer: -0.021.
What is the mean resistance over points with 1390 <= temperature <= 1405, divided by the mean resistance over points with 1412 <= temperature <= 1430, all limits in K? 0.90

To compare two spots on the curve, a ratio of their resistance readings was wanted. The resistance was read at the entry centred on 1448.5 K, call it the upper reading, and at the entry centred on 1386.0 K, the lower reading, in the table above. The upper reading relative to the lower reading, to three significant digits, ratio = 1.22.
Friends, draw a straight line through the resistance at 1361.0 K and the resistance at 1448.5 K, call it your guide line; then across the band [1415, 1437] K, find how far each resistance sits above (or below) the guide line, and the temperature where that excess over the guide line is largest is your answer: 1418.5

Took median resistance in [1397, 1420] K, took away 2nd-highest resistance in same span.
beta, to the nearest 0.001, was -0.320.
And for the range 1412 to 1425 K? -0.020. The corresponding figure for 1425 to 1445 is -0.185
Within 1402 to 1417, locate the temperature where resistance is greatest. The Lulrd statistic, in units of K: 1403.5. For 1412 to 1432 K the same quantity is 1418.5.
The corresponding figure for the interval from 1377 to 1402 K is 1381.0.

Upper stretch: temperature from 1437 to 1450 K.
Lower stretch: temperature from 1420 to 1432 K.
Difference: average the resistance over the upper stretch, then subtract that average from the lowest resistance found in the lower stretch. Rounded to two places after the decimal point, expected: -0.14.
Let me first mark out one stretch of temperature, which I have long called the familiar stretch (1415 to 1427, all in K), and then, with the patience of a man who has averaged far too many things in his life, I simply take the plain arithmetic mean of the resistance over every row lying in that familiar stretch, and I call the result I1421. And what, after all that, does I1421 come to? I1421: 5.8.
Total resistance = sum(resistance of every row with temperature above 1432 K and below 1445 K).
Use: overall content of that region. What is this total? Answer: 27.8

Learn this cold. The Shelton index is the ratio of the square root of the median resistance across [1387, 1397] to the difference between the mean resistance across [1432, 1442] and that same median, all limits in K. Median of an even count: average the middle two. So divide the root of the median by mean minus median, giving 2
